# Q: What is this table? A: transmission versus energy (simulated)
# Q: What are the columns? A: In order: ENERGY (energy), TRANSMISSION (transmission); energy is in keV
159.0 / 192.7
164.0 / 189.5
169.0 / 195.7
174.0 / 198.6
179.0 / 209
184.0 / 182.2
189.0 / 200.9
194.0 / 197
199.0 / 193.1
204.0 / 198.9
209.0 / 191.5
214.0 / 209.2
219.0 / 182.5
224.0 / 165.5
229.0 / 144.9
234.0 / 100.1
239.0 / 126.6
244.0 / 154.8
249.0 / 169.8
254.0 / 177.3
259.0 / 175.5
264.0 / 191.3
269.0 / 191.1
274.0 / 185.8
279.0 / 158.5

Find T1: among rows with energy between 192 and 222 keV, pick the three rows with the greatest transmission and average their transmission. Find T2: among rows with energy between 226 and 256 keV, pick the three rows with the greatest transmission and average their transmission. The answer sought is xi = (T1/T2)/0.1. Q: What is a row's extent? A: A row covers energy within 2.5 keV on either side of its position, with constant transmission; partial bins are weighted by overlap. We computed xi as 12.1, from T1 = 202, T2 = 167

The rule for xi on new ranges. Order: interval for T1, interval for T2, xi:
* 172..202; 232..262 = 11.6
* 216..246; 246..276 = 8.8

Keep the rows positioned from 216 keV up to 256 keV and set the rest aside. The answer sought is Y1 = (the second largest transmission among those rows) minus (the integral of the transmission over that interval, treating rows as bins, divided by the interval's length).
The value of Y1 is 24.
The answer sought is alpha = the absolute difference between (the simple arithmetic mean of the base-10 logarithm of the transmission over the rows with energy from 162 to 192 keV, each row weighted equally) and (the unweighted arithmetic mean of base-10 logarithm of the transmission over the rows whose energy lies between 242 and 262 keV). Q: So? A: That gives 0.06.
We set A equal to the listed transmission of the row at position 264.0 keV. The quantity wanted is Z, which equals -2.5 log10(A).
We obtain -5.70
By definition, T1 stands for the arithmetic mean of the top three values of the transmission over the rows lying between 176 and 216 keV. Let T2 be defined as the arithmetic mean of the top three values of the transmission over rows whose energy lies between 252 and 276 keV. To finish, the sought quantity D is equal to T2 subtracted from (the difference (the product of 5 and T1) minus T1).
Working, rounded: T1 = 206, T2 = 189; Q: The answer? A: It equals 636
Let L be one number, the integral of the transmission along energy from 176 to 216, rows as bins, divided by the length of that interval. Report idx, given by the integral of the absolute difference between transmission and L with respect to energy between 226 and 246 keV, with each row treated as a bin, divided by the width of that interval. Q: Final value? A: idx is 66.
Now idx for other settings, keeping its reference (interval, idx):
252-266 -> 16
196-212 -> 4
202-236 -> 30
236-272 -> 29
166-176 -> 2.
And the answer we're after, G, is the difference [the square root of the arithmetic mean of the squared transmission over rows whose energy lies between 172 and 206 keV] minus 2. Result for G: 195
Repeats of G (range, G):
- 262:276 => 187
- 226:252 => 139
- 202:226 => 188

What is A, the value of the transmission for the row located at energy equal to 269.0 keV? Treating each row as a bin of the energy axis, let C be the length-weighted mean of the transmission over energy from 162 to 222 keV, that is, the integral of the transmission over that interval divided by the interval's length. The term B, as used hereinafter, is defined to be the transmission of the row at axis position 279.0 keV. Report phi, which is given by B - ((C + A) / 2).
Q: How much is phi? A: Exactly -35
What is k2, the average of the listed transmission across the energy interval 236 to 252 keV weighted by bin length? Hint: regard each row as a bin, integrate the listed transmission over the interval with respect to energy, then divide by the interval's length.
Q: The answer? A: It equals 150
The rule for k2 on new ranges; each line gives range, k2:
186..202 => 197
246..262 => 174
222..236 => 137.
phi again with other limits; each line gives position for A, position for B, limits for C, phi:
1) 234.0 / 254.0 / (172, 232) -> 33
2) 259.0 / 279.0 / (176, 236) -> -20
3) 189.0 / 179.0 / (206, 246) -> 29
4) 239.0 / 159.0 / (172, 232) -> 35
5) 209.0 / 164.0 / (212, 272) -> 11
